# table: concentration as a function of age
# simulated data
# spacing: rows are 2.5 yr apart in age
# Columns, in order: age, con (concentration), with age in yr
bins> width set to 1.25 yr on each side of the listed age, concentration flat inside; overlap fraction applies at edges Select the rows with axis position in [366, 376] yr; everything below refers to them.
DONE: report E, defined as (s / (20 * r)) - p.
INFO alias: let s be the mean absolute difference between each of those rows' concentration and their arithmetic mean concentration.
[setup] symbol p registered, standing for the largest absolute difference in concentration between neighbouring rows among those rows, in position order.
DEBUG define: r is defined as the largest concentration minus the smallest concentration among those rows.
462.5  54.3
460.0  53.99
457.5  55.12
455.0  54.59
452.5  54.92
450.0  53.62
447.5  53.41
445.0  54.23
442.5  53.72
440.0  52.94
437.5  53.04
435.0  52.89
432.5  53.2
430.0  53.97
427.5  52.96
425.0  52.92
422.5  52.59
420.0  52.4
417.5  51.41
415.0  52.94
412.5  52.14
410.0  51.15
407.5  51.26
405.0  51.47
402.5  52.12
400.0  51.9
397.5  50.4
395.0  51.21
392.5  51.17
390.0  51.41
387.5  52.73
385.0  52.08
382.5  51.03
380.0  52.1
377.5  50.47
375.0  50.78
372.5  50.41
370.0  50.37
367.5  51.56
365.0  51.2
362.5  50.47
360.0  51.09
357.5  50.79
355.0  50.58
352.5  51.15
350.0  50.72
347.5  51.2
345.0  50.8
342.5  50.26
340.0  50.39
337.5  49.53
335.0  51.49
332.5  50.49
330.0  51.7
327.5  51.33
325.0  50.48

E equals -1.2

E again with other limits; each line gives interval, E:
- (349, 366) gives -0.7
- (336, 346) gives -0.8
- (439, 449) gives -0.8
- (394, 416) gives -1.5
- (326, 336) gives -1.2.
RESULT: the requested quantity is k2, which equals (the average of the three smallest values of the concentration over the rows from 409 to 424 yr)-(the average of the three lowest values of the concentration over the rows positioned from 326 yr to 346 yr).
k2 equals 1.5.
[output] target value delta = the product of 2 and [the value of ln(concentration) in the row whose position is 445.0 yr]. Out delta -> 7.99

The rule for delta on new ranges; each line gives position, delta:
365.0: 7.87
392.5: 7.87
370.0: 7.84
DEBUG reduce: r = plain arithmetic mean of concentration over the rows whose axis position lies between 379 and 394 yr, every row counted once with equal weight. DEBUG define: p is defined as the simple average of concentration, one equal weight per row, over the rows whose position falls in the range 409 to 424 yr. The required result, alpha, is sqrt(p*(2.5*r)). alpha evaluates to 82.1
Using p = 52.1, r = 51.8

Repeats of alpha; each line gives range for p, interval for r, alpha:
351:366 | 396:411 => 80.8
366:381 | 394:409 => 80.9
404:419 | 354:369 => 81.2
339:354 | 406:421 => 81.1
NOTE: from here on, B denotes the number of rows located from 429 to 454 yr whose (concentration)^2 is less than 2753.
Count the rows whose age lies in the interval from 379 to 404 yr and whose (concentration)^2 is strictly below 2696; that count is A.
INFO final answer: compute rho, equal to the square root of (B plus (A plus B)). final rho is 2.4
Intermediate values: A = 6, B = 0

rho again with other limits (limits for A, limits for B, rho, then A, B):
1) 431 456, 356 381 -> 4.5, 0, 10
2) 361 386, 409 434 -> 4.0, 8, 4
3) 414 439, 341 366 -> 4.6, 1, 10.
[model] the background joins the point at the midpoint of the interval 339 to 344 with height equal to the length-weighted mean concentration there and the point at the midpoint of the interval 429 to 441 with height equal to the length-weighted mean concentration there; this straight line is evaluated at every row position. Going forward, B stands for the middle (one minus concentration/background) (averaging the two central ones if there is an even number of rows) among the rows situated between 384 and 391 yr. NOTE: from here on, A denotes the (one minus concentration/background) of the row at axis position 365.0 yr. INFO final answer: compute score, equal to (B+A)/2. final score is -0.0053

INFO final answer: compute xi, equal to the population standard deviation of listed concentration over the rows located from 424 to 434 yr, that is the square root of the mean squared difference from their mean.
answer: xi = 0.42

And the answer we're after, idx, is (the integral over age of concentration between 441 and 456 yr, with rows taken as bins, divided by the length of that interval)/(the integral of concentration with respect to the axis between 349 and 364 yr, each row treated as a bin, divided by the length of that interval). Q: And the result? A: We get 1.06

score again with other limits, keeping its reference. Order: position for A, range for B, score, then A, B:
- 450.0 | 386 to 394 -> 0.0043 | 0.001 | 0.008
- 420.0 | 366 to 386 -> 0.0088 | 0.006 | 0.011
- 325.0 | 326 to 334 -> -0.0205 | -0.013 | -0.028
